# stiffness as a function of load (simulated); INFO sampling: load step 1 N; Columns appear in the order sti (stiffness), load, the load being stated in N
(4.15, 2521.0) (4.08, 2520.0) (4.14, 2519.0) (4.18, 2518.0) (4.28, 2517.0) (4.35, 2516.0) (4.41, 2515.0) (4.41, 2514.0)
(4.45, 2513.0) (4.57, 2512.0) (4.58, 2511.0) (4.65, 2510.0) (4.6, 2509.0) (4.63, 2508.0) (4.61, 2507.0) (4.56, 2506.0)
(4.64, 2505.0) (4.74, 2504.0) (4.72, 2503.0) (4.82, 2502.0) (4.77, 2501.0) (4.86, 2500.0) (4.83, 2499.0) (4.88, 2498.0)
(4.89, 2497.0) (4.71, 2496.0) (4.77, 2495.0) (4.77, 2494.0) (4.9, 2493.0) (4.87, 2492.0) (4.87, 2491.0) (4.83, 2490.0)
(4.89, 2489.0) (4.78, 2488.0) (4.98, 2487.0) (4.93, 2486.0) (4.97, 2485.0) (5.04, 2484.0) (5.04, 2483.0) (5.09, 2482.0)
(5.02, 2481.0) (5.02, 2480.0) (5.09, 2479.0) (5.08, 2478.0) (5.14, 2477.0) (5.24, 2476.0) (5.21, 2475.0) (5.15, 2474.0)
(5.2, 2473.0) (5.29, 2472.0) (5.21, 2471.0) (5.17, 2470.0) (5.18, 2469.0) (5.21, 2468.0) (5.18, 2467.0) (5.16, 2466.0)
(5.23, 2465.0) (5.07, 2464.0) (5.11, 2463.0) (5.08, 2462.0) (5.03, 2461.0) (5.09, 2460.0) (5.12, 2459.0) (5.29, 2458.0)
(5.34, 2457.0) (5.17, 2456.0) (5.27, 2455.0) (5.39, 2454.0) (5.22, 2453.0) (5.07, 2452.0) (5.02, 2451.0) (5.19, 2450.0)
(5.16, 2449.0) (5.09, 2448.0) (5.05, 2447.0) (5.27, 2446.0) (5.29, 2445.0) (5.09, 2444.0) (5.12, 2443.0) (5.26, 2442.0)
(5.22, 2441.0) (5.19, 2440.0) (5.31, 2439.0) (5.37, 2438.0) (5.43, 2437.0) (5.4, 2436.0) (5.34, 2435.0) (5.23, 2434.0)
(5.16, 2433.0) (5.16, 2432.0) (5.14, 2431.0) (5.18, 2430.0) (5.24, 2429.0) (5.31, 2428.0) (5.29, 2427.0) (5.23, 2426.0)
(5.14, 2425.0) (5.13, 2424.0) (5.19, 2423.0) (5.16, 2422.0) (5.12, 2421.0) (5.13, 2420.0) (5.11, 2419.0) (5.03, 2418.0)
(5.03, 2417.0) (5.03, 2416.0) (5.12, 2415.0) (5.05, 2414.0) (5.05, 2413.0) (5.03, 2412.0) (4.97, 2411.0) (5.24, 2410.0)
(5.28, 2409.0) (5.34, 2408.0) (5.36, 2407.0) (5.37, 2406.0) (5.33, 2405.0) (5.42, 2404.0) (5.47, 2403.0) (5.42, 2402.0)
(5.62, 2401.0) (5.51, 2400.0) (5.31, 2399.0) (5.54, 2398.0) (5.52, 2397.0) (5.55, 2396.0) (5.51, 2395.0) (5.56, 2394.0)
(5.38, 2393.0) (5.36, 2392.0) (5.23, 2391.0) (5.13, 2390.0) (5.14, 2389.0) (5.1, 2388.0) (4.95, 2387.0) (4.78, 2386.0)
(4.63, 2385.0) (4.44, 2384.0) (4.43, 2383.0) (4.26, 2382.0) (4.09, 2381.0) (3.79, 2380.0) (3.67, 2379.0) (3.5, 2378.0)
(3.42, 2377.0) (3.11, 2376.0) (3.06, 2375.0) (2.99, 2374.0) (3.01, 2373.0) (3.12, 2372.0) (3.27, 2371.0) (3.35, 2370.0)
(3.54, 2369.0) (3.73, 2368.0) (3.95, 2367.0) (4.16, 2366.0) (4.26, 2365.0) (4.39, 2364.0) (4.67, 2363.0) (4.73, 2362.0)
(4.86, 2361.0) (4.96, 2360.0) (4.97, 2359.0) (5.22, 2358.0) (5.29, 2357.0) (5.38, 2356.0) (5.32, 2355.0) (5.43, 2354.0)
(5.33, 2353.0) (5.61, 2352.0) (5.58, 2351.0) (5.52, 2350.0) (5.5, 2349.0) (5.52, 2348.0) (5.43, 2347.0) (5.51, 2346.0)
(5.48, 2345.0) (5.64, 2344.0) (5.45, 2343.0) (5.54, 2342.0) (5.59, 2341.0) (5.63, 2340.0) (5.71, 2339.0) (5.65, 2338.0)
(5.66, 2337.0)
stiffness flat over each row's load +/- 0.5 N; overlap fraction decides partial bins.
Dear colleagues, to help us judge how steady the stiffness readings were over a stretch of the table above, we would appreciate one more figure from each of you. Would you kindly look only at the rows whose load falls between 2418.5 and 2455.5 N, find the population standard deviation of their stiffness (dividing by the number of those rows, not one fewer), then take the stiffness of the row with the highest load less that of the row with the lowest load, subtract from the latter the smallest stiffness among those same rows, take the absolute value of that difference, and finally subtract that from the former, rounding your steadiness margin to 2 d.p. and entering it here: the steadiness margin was -4.76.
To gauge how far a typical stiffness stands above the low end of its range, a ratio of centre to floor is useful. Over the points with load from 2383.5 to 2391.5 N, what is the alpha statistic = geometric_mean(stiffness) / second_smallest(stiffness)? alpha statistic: 1.06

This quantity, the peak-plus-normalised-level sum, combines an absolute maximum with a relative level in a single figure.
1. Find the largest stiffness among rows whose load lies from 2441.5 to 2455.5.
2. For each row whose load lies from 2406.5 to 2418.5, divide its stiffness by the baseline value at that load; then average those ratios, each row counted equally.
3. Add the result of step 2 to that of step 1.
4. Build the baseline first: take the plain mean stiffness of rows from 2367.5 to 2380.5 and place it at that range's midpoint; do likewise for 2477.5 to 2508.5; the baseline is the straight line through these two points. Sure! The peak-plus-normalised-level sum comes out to 6.73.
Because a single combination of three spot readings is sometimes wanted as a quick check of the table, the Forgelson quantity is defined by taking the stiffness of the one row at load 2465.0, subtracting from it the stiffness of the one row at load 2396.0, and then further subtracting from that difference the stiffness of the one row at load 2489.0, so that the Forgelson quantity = -5.21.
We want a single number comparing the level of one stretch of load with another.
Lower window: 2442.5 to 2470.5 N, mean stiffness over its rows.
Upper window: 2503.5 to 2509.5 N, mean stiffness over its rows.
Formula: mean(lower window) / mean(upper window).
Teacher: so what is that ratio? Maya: 1.12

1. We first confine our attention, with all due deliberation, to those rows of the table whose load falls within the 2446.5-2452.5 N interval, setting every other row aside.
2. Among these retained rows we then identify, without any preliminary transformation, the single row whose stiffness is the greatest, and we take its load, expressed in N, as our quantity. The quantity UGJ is 2450.0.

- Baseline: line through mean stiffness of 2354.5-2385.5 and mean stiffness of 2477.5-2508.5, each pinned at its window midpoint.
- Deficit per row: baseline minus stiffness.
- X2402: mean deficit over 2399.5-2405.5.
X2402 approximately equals -1.2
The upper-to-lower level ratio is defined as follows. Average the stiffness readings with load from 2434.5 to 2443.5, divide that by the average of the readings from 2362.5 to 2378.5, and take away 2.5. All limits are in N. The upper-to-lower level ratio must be -1.03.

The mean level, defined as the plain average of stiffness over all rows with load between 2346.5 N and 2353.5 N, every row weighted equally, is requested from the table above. 5.50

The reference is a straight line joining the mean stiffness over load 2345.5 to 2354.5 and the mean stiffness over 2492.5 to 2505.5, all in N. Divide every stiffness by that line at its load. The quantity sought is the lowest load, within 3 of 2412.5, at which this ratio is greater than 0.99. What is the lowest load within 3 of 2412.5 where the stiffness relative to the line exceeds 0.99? 2410.0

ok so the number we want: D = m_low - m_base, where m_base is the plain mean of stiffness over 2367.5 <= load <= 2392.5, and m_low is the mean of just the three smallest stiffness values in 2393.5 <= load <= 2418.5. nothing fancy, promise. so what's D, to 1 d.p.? 1.0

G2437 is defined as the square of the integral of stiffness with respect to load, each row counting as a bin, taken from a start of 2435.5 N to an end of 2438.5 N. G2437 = 262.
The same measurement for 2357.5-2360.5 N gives 230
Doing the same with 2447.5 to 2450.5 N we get 238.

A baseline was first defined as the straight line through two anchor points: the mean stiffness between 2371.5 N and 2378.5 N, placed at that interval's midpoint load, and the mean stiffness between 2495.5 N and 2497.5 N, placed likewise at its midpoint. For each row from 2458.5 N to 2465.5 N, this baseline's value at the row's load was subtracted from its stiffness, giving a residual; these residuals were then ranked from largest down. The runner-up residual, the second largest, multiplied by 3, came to 2.5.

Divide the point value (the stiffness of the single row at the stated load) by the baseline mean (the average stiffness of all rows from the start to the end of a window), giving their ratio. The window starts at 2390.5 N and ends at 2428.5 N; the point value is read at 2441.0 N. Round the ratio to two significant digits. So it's 0.99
